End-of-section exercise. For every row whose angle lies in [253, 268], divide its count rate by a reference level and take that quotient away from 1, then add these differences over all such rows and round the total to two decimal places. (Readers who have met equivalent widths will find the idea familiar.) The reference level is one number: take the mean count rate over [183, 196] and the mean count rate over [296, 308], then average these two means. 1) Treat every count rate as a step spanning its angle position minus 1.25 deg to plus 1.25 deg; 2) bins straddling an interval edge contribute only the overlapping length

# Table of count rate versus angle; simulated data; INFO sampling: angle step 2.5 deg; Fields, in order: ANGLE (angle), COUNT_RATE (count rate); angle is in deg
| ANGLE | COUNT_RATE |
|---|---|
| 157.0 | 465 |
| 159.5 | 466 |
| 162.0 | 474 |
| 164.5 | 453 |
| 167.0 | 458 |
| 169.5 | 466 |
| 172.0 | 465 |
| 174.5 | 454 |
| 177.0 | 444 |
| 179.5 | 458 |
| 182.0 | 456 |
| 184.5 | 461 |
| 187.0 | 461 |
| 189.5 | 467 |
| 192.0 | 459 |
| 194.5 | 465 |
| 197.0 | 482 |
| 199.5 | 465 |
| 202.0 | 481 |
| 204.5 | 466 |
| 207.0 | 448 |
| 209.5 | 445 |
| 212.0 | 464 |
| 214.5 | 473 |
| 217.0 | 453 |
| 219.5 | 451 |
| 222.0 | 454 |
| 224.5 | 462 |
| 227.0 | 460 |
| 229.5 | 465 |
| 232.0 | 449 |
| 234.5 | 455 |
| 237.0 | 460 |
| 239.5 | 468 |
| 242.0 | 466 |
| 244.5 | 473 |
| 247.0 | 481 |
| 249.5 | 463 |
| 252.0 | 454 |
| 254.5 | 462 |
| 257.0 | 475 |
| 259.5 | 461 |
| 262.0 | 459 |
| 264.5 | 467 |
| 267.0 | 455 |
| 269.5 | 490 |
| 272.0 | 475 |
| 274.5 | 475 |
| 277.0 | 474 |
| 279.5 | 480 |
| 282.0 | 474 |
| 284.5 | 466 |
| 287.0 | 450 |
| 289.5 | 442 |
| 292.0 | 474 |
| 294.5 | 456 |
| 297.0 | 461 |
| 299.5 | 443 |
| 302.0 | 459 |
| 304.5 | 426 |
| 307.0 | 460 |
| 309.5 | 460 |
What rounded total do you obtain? -0.09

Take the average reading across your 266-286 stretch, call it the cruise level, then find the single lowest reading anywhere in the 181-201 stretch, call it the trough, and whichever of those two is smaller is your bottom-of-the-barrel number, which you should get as 456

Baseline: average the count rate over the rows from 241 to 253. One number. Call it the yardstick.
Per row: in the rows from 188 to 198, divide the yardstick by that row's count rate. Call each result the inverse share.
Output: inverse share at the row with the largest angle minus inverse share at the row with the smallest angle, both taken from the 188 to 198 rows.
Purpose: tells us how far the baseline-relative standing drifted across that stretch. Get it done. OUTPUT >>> -0.03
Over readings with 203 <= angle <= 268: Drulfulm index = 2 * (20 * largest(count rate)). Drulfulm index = 19240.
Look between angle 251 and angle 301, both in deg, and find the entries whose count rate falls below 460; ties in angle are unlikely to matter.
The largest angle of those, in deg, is 299.5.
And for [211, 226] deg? 222.0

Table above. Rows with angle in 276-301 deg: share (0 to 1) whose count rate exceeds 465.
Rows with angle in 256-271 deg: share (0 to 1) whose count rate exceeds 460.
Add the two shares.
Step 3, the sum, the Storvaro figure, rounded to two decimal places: 1.17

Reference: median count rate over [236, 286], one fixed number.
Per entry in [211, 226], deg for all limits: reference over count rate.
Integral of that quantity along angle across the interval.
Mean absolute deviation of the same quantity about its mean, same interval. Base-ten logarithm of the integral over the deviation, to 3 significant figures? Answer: 3.01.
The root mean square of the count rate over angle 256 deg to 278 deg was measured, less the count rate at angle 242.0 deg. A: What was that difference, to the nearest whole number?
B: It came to 4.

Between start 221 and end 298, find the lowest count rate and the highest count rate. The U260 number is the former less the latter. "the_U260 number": -48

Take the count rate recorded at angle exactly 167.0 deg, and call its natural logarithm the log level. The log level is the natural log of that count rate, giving 6.13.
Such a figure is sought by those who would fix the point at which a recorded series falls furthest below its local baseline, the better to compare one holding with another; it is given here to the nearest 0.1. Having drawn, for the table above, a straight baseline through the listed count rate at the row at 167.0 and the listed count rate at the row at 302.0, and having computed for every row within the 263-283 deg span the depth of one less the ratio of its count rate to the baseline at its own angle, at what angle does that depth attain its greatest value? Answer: 267.0 deg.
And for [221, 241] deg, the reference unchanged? 232.0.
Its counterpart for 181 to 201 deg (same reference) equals 182.0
